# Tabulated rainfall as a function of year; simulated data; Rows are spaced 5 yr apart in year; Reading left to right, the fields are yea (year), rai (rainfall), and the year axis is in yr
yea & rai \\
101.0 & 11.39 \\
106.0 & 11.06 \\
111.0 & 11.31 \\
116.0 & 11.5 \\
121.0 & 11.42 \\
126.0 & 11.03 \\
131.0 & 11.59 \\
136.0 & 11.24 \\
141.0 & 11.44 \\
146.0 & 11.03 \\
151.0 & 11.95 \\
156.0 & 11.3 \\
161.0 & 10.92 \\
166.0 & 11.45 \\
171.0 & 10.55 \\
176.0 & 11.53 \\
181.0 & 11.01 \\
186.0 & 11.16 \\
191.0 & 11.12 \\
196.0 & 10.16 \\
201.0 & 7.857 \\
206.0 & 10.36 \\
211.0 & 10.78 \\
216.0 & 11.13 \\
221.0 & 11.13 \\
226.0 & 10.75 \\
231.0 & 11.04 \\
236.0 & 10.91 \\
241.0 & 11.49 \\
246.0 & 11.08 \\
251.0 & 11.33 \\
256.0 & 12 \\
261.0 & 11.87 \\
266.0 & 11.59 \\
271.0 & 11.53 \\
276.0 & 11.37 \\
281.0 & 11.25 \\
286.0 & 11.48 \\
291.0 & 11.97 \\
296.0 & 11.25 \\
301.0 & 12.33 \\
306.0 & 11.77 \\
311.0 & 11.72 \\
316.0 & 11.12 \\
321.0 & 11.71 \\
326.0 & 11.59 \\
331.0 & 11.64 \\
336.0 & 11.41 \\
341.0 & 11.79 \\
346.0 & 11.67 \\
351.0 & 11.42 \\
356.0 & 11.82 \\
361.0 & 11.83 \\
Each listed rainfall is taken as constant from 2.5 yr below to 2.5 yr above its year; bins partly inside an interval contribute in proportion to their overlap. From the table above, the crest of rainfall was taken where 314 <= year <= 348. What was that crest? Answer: 11.79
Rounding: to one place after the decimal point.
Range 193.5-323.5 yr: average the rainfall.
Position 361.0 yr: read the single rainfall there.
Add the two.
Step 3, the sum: 23.0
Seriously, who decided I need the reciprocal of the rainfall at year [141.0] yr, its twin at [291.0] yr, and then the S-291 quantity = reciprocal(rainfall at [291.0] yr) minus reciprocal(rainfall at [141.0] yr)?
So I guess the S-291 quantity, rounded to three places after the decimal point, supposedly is -0.004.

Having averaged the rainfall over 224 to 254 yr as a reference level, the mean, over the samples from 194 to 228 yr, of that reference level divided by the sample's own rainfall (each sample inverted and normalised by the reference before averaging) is 1.09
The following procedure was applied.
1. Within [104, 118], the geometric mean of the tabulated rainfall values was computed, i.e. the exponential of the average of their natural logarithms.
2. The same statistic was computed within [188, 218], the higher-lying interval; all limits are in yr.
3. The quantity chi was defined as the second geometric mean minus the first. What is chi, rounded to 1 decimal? -1.1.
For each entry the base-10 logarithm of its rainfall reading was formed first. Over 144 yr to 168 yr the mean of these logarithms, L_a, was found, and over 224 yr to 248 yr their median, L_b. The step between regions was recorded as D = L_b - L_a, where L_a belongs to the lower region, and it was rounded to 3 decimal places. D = -0.011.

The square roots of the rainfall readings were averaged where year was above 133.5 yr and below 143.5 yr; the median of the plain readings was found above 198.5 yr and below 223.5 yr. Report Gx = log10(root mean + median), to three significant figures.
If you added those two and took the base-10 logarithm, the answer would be 1.15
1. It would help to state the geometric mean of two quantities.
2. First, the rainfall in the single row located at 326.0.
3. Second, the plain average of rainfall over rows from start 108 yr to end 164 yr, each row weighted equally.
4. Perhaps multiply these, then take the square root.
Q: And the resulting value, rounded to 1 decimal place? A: 11.5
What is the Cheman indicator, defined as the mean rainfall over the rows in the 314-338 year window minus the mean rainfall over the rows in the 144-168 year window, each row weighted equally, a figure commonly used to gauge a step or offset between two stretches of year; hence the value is 0.2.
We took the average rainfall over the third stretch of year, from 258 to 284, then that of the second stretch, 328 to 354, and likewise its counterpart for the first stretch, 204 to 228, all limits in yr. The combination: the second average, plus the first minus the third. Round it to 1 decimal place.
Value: 10.9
